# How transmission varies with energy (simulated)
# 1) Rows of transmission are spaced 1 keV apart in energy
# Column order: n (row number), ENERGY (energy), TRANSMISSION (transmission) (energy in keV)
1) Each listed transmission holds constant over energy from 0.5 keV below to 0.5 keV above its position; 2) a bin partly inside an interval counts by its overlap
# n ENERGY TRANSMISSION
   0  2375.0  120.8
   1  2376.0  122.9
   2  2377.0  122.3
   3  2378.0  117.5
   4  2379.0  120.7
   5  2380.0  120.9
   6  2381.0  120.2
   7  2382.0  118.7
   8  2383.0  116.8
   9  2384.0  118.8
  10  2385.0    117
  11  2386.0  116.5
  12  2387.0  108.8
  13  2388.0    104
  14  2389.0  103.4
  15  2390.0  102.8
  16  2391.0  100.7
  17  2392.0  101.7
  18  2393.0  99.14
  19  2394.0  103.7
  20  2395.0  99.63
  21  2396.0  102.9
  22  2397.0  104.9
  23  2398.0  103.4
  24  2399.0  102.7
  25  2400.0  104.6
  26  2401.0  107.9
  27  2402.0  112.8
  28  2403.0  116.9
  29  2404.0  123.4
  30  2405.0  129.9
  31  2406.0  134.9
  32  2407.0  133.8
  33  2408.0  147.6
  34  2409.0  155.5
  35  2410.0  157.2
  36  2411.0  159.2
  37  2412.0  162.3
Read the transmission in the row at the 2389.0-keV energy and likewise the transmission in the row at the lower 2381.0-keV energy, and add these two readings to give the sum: 224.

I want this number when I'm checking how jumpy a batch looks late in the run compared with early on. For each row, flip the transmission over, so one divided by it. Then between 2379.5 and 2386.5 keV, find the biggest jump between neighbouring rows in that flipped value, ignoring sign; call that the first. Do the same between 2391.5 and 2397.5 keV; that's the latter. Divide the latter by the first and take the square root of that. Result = 1.8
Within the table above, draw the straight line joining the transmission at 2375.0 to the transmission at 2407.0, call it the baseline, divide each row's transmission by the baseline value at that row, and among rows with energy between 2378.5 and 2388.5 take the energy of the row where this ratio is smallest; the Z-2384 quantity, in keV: 2388.0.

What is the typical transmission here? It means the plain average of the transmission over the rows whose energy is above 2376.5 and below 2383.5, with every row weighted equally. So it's 120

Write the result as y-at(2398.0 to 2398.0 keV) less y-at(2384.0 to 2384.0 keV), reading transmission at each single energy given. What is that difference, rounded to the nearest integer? -15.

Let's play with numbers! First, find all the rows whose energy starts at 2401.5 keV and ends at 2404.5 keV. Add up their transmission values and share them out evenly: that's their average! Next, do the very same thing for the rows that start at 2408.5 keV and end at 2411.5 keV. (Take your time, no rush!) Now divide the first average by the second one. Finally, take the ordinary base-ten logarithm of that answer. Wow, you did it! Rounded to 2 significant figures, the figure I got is -0.13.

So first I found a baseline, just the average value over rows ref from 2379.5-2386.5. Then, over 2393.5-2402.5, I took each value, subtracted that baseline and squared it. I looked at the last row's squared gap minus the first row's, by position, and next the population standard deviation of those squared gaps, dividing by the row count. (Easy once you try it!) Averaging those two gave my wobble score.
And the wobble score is -50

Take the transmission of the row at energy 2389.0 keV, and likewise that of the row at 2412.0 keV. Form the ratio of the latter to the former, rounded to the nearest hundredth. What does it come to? 1.57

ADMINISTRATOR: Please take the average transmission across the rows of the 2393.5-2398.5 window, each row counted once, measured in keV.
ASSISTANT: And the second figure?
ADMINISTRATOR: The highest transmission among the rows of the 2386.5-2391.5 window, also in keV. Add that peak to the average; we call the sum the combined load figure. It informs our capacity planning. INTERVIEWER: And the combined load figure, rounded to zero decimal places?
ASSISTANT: 212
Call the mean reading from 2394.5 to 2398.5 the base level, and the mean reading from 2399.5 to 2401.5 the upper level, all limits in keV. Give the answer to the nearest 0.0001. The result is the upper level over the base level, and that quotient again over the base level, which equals 0.0101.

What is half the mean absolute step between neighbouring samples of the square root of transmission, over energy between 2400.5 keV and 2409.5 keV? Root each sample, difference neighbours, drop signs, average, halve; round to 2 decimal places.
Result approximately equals 0.14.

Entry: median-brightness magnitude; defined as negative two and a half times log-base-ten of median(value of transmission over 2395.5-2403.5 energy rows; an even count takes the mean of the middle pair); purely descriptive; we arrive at -5.05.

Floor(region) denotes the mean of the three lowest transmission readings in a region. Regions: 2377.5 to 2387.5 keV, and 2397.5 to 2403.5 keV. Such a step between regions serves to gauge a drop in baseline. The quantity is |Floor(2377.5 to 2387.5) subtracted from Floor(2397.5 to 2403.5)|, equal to 10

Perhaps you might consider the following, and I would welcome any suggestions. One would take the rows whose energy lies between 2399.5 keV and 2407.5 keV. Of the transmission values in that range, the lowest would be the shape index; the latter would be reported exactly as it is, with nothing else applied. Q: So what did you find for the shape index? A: 104.6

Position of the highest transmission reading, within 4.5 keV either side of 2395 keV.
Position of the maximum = 2397.0 keV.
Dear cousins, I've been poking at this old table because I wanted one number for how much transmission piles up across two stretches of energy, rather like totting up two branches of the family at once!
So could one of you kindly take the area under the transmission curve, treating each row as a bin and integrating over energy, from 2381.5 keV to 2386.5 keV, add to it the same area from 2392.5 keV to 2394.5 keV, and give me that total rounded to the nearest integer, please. 791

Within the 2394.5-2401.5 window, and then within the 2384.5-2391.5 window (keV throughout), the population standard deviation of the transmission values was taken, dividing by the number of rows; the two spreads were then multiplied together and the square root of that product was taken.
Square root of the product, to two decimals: 3.81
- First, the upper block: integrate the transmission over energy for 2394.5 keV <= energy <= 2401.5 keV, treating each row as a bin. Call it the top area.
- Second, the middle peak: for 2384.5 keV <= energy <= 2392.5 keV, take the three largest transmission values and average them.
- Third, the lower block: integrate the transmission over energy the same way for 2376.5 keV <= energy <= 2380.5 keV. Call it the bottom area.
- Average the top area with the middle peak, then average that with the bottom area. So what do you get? 451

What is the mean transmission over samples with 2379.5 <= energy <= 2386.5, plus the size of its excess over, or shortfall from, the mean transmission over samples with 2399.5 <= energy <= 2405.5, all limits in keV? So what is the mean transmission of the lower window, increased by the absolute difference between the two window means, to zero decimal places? 121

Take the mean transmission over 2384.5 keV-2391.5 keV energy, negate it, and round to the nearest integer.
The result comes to -108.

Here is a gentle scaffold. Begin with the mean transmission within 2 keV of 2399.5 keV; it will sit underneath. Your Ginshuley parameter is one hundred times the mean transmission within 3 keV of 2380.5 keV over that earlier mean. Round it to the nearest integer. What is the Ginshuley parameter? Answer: 114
